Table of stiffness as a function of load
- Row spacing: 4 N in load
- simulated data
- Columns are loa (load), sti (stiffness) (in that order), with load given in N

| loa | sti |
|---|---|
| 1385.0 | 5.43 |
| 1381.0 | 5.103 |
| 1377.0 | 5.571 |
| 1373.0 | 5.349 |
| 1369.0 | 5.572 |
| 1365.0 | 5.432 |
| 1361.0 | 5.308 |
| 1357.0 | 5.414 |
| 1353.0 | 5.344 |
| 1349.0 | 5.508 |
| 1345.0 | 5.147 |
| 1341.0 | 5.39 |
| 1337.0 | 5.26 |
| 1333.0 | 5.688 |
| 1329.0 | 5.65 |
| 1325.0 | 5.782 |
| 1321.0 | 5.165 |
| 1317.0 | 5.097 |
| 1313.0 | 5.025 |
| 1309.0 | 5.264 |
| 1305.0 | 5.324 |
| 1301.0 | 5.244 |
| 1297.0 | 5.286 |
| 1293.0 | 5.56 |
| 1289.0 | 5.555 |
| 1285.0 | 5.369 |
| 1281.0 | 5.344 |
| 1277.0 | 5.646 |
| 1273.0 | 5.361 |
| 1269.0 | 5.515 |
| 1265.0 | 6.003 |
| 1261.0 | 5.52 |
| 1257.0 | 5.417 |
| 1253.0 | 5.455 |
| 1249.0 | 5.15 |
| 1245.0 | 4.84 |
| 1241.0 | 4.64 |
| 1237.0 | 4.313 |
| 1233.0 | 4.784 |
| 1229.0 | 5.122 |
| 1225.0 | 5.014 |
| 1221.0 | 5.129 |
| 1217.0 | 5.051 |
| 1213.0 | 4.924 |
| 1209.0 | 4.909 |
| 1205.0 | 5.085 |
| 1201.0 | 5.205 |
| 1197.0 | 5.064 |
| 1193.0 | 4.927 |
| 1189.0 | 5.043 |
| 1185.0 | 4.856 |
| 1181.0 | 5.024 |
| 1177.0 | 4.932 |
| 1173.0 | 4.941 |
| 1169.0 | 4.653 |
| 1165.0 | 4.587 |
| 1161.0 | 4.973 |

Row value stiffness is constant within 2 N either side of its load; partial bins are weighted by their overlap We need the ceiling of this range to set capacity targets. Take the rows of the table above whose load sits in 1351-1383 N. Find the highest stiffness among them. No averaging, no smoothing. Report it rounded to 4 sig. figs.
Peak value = 5.572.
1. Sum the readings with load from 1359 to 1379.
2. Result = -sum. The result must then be -27.23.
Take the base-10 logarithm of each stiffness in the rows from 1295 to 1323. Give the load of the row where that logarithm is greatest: 1305.0 N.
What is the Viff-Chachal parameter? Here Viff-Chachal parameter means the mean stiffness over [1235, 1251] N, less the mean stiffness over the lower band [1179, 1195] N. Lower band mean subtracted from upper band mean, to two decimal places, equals -0.23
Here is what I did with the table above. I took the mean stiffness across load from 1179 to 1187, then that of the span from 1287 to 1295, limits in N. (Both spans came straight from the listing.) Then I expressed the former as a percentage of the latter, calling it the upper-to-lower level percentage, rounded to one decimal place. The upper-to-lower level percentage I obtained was 88.9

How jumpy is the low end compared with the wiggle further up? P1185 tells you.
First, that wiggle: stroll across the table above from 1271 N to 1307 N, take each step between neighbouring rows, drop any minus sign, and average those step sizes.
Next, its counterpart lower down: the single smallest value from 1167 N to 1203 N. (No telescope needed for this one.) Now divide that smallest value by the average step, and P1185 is 31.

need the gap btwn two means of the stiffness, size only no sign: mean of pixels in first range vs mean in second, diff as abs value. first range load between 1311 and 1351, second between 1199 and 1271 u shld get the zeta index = 0.26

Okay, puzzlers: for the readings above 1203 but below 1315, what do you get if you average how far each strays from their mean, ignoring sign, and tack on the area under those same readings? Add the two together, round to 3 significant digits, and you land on 584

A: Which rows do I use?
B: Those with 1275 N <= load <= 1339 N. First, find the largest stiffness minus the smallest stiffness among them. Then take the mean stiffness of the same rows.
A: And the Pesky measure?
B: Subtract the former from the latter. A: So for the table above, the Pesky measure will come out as 4.6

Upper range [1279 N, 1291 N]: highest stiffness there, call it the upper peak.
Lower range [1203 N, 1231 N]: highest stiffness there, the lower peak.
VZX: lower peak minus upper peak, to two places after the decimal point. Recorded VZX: -0.43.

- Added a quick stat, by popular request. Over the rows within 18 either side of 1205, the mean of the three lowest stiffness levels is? 4.9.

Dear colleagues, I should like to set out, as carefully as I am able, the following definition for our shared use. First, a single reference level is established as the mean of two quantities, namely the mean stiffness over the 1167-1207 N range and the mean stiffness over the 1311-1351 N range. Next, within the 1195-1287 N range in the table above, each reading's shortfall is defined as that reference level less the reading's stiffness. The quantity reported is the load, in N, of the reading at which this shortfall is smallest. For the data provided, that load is 1265.0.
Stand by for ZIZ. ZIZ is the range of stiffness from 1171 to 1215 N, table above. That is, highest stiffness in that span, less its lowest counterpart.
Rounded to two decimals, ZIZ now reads 0.35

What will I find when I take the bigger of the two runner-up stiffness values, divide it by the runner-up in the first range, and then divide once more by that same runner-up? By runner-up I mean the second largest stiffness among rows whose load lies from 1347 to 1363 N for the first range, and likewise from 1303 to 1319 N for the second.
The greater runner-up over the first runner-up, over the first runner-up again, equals 0.185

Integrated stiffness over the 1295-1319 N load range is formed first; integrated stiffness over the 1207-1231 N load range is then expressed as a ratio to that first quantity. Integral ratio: 0.97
